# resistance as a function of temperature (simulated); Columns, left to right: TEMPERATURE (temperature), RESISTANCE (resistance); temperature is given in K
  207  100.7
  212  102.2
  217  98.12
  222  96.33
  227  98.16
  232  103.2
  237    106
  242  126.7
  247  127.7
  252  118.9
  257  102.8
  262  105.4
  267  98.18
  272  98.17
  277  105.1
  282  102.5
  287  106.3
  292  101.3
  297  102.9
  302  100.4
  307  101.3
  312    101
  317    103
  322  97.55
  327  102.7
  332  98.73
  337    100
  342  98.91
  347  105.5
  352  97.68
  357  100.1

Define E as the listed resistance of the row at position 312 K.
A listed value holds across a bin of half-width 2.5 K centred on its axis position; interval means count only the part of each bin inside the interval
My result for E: 101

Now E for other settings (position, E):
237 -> 106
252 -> 118.9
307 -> 101.3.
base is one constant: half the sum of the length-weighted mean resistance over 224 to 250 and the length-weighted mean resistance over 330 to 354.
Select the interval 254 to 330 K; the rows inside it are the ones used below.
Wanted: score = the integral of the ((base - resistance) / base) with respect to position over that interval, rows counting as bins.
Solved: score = 3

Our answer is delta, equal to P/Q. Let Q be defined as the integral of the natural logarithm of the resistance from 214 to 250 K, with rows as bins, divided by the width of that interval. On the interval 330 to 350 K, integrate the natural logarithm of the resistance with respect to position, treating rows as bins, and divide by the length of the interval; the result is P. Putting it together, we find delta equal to 0.99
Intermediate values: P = 4.61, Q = 4.68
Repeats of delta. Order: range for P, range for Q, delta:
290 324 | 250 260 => 0.98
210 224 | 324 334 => 1.00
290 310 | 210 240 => 1.00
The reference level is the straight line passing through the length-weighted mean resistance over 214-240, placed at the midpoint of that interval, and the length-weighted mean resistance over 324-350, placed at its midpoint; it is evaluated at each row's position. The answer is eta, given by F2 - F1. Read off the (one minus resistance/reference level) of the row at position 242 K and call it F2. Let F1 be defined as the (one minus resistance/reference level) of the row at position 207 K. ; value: -0.257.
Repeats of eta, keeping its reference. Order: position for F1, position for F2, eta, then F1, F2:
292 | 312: 0.003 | -0.003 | 0.00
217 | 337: -0.017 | 0.027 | 0.01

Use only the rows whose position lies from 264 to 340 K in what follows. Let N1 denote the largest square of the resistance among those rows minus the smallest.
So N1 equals 1784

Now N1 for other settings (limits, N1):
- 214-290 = 7028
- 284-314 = 1220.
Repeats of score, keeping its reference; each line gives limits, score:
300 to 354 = 3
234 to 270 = -2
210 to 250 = 0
